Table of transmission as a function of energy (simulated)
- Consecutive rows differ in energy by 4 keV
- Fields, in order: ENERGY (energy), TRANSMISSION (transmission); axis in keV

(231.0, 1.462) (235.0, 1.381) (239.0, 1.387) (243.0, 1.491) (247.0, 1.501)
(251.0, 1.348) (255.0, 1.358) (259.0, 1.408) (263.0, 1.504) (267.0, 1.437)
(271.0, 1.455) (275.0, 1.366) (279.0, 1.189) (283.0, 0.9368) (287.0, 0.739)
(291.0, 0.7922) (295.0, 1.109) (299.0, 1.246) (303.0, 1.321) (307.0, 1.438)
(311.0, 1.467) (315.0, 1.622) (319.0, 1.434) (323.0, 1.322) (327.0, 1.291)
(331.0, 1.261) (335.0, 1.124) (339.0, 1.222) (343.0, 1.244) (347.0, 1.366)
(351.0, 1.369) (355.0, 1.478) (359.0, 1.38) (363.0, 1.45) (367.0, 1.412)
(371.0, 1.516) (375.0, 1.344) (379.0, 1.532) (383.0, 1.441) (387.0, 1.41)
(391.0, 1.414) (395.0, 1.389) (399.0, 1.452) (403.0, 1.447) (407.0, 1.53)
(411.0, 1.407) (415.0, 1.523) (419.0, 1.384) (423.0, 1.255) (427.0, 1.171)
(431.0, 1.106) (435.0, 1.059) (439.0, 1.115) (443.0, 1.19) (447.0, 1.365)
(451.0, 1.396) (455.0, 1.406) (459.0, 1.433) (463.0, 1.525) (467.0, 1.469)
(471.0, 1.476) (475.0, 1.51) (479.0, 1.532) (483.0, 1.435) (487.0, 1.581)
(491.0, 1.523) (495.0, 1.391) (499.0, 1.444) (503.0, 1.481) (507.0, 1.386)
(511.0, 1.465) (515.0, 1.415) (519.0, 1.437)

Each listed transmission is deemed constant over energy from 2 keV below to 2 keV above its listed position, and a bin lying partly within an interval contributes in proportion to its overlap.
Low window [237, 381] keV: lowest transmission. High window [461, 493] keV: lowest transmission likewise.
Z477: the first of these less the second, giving -0.70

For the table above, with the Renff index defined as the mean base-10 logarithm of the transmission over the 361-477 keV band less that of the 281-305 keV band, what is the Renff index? 0.14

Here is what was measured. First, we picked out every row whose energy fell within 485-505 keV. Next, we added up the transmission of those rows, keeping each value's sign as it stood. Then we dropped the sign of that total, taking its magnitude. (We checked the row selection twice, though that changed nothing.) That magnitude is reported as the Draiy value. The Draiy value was 7.4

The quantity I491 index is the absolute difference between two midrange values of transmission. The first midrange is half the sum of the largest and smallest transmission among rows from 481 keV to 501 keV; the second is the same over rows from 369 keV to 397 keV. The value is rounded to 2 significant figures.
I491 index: 0.048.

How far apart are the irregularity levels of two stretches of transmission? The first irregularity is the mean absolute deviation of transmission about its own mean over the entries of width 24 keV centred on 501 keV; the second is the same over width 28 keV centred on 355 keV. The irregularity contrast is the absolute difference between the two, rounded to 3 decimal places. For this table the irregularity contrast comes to 0.011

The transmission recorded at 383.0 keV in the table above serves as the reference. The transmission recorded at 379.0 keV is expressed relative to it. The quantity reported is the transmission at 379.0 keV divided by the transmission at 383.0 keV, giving 1.06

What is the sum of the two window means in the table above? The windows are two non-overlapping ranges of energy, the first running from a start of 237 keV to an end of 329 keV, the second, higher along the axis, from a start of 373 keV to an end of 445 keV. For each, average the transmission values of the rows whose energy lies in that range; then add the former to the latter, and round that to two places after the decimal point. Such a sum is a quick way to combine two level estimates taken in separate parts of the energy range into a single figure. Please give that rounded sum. 2.65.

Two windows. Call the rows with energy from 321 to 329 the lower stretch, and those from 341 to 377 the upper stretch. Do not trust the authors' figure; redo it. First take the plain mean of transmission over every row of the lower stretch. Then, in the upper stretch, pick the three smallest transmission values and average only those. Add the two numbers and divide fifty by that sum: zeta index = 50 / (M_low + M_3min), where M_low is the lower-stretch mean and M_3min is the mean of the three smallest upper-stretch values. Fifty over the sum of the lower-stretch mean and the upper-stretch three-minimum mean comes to 19.1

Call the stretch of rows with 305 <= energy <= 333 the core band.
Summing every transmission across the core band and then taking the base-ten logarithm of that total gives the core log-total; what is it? 0.99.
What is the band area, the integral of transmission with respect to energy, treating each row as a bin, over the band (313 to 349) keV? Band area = 48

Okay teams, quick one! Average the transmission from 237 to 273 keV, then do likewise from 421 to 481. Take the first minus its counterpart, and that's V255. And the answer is 0.10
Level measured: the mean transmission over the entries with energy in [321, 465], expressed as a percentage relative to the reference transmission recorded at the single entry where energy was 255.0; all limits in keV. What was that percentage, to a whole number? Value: 100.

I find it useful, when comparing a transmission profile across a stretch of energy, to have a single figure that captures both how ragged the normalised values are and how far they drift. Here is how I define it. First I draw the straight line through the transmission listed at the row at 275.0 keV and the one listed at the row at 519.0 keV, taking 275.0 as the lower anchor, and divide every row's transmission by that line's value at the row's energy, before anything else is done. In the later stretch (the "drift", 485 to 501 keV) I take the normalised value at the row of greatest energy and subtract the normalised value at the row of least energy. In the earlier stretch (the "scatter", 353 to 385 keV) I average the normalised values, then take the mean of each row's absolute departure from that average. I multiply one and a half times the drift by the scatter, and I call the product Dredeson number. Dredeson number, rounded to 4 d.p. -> -0.0053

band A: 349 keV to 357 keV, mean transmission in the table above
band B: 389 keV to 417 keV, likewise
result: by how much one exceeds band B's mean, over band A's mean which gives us -0.317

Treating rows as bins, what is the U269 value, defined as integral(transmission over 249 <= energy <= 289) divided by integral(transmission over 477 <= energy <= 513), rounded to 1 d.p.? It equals 1.0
